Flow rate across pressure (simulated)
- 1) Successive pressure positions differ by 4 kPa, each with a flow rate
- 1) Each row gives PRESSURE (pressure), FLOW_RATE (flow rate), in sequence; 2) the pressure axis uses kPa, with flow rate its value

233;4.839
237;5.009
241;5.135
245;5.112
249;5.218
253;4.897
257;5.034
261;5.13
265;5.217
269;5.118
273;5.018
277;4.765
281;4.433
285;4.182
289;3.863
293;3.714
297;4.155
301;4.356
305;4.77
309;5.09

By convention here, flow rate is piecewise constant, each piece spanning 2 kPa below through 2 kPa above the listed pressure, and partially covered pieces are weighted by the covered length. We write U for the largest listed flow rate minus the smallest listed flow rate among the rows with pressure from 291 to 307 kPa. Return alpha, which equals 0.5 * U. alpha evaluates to 0.53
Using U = 1.1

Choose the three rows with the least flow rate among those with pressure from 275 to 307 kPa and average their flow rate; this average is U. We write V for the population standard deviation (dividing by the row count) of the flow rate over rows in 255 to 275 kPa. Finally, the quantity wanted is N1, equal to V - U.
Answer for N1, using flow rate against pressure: -3.8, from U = 3.9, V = 0.07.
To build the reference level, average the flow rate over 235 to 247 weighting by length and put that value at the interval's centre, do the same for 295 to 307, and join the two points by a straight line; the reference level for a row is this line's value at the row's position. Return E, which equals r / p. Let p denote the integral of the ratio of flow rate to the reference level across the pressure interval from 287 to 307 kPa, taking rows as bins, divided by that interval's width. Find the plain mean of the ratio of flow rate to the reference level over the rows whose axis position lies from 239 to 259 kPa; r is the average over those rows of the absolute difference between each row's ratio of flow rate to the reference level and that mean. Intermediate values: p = 0.93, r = 0.015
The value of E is 0.02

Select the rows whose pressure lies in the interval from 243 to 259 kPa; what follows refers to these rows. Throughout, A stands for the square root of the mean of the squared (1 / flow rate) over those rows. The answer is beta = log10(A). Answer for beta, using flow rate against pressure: -0.70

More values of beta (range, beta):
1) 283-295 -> -0.59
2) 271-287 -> -0.66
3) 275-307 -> -0.63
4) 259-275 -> -0.71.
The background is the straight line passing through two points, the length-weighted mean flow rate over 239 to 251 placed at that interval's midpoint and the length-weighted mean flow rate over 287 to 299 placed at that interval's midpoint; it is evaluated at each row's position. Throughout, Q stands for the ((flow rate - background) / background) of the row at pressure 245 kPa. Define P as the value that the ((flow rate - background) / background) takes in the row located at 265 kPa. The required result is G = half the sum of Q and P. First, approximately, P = 0.13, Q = -0.01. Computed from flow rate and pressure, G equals 0.058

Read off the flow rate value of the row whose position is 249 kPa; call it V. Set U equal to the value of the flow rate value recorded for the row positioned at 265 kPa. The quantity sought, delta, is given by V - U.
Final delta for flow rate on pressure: 0.0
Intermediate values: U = 5.217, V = 5.218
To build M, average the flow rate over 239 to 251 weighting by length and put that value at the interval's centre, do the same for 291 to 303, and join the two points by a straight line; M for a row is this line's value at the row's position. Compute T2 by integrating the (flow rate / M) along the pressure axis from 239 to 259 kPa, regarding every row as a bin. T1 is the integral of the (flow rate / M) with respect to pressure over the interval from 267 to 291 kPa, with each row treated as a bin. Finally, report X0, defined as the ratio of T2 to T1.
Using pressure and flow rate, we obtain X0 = 0.8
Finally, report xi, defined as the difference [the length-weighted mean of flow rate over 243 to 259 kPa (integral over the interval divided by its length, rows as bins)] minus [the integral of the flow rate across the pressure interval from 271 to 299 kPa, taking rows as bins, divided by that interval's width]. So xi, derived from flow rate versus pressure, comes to 0.8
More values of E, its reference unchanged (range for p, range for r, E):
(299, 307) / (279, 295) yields 0.05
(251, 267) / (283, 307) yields 0.07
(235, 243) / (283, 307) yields 0.07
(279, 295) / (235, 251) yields 0.02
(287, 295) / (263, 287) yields 0.07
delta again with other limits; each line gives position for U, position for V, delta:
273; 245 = 0.1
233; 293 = -1.1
